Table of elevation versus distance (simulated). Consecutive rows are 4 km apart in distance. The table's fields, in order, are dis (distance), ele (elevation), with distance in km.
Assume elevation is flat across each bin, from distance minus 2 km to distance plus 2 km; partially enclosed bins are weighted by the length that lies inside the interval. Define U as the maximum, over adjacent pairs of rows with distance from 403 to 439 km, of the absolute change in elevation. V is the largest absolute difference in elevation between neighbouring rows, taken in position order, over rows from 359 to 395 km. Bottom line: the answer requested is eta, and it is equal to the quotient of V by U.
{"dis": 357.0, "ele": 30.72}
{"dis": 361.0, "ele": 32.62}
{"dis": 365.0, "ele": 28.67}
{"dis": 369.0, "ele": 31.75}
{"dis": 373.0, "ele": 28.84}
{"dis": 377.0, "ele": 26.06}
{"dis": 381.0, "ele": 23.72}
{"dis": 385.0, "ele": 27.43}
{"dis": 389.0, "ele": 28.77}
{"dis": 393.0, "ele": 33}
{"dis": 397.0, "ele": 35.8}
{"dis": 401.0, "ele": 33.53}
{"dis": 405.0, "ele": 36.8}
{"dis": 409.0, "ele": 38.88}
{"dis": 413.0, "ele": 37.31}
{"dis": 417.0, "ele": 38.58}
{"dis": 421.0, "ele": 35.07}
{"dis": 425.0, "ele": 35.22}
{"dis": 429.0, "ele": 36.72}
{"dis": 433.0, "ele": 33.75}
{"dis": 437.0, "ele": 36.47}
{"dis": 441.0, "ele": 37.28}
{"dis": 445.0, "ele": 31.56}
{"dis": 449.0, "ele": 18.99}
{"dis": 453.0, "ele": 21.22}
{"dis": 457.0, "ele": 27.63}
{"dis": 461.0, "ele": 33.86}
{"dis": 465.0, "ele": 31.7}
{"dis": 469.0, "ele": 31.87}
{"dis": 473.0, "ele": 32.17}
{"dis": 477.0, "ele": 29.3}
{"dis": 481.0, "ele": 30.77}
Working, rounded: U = 3.5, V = 4.2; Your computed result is 1.2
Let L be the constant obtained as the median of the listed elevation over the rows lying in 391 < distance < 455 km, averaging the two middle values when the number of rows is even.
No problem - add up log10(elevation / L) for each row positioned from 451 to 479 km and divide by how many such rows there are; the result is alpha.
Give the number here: -0.082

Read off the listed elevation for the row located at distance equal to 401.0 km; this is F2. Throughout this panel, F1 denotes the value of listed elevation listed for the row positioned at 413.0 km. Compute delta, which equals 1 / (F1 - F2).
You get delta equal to 0.3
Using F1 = 37.31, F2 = 33.53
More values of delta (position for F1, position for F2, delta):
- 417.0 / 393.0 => 0.2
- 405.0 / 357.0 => 0.2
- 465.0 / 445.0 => 7.1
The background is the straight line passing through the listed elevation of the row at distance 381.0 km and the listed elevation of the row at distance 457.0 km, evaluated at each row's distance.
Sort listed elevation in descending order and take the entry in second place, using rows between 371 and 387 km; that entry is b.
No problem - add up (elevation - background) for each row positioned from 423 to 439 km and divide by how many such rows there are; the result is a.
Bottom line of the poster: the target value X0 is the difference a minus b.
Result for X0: -18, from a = 9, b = 27.43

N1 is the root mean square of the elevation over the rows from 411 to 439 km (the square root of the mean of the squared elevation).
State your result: 36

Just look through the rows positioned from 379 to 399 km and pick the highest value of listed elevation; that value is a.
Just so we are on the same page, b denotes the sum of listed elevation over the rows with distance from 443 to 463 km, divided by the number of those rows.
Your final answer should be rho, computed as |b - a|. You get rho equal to 9.1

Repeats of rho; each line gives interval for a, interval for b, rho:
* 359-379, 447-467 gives 5.9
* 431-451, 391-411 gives 1.7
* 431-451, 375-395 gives 9.5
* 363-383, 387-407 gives 1.8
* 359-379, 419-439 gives 2.8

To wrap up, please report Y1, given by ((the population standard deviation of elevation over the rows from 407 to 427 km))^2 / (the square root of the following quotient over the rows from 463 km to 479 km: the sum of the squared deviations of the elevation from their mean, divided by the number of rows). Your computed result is 2.3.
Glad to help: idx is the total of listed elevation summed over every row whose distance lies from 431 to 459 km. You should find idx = 207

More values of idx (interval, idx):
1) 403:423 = 187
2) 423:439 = 142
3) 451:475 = 178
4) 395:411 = 145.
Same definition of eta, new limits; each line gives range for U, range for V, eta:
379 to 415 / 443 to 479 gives 3.0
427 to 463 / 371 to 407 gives 0.3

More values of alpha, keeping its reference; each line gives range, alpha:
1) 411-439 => 0.008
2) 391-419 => 0.008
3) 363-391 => -0.106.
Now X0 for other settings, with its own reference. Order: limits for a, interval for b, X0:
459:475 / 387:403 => -29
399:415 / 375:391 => -16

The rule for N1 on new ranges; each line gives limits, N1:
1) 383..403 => 32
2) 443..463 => 27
